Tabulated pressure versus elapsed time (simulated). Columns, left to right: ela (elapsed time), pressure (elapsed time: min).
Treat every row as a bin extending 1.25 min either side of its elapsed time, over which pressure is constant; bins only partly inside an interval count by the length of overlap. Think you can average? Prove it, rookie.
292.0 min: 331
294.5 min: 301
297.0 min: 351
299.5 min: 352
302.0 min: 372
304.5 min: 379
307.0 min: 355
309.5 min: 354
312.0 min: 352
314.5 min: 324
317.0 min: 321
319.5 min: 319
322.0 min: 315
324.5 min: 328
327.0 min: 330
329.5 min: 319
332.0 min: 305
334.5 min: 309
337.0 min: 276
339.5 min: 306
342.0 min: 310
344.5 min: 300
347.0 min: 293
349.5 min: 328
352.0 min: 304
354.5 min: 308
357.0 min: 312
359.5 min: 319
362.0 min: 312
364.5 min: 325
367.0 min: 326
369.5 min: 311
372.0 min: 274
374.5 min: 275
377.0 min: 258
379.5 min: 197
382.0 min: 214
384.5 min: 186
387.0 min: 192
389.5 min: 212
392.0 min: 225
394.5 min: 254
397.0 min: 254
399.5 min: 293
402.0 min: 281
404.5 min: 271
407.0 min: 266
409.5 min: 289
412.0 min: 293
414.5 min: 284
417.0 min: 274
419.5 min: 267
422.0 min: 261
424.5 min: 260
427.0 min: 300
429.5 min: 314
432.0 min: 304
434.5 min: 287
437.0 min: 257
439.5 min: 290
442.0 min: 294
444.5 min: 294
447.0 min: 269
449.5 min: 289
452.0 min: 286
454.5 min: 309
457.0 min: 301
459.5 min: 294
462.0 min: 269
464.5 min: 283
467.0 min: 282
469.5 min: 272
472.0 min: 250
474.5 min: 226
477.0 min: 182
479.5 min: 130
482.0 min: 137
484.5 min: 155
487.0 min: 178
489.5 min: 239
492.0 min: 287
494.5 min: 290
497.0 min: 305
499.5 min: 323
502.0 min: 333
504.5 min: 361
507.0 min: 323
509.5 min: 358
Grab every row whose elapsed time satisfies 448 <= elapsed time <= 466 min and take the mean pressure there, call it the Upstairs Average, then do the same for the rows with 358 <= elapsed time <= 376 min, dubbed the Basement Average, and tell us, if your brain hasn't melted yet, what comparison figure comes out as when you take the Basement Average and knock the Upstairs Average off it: 16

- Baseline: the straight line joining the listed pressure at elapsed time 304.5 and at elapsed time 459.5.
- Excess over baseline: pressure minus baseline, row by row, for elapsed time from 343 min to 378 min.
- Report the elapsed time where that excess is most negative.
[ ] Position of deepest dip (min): 377.0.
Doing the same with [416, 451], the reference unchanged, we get 422.0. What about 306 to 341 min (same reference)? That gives 337.0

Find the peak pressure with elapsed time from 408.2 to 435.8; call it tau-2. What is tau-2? 314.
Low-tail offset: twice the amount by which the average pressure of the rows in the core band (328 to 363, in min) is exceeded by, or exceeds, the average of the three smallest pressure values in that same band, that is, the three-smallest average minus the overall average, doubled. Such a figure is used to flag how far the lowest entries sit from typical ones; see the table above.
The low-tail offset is -35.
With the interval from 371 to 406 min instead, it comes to -100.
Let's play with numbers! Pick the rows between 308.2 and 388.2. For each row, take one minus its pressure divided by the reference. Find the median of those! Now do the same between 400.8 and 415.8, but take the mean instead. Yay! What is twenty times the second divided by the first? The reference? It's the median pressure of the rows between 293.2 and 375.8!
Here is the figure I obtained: 90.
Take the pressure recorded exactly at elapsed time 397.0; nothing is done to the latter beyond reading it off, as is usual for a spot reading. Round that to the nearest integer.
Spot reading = 254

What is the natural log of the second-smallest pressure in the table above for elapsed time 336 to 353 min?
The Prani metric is 5.68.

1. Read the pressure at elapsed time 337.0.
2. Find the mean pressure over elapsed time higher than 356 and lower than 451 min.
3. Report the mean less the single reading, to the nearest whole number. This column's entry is -3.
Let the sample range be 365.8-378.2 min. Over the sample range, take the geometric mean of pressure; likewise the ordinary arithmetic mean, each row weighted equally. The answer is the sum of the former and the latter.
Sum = 576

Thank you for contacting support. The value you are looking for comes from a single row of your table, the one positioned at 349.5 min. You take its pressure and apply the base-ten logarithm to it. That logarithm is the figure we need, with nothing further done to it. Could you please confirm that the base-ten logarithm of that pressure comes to 2.52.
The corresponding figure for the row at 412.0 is 2.47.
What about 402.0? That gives 2.45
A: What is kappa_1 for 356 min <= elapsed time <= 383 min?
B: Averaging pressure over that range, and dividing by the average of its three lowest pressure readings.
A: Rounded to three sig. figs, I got 1.27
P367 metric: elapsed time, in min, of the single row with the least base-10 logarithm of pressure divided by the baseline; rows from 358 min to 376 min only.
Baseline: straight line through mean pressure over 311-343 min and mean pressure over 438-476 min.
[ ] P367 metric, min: 372.0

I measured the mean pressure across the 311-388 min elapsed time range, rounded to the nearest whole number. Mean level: 295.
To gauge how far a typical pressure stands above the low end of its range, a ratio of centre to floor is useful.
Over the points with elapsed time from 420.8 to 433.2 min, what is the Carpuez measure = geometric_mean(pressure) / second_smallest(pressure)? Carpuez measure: 1.10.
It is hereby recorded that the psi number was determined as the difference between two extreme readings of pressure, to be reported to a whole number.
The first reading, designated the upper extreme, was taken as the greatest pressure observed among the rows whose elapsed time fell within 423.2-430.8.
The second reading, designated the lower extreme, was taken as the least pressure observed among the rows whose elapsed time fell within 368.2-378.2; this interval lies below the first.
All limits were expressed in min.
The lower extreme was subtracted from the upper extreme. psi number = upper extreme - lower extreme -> 56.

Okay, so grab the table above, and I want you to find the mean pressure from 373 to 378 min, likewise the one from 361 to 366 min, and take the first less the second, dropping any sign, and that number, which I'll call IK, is 52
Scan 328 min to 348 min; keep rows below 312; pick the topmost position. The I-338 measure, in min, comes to 347.0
